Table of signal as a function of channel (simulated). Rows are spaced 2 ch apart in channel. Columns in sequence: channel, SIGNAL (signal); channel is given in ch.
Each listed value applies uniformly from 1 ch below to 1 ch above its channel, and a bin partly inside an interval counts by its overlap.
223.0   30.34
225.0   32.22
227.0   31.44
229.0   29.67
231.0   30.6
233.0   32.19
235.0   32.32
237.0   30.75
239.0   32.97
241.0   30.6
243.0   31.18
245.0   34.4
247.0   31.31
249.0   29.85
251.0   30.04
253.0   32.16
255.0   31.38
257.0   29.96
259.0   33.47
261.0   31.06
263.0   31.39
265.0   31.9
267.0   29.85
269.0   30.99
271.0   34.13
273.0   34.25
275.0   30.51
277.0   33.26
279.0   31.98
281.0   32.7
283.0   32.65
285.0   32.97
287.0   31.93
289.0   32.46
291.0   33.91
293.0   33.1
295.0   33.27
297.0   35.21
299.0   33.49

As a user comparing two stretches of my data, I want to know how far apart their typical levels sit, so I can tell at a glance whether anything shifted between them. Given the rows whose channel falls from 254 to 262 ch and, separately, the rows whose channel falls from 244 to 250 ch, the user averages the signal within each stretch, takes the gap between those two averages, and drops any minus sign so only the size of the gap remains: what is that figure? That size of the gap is 0.39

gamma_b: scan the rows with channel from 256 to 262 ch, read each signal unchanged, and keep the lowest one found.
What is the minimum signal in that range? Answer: 29.96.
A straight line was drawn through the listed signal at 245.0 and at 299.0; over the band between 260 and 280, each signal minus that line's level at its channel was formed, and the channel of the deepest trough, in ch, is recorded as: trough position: 267.0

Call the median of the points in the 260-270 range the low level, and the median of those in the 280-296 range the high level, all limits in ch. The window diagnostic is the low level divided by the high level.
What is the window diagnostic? 0.95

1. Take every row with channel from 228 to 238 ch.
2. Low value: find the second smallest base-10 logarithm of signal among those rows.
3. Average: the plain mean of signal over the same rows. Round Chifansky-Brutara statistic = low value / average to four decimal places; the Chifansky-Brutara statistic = 0.0478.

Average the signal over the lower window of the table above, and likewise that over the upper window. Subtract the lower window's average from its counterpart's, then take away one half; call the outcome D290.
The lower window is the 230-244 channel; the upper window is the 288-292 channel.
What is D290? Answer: 1.2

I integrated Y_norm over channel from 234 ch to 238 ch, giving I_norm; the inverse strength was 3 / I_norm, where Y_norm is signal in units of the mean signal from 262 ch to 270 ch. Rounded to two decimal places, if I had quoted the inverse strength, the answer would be 0.74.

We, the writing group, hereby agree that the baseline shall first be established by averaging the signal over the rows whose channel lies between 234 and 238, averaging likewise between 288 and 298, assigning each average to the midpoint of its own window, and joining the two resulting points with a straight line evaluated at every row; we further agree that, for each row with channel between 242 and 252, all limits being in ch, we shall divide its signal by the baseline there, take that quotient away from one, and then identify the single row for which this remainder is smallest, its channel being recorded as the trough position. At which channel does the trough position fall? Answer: 245.0 ch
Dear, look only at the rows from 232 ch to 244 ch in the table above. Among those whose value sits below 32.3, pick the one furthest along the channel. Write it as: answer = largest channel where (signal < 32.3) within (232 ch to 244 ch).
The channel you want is 243.0 ch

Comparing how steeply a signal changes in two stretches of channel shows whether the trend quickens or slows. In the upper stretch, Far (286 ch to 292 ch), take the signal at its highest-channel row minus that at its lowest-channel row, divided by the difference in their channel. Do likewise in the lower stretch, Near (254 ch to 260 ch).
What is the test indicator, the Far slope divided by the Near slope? 0.9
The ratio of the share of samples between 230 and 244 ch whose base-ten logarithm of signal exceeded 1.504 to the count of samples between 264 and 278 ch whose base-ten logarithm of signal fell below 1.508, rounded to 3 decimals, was 0.107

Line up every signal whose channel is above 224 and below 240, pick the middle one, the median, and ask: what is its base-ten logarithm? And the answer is 1.50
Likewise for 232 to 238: 1.51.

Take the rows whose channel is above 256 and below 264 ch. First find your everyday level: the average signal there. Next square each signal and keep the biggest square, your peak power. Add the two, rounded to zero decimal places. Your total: 1152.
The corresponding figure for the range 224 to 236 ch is 1076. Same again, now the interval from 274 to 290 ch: 1139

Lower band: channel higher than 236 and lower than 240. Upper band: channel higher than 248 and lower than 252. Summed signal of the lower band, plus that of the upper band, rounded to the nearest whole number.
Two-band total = 124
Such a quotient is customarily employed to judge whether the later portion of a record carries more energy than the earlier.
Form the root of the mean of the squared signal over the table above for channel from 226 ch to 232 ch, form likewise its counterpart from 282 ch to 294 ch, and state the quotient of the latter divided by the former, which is 1.07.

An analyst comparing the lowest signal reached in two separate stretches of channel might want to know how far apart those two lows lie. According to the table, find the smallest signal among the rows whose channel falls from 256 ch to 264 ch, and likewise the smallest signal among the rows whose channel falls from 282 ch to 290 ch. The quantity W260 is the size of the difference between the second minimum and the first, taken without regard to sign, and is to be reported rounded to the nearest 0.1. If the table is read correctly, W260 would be 2.0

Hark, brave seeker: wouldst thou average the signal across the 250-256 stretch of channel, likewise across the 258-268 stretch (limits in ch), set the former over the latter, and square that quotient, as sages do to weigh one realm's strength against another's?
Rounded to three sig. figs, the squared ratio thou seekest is 0.979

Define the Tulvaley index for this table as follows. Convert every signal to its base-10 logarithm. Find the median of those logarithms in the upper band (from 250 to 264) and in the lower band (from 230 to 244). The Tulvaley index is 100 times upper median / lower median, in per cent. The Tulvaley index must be 100.2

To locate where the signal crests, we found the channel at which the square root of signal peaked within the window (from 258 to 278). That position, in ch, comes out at 273.0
